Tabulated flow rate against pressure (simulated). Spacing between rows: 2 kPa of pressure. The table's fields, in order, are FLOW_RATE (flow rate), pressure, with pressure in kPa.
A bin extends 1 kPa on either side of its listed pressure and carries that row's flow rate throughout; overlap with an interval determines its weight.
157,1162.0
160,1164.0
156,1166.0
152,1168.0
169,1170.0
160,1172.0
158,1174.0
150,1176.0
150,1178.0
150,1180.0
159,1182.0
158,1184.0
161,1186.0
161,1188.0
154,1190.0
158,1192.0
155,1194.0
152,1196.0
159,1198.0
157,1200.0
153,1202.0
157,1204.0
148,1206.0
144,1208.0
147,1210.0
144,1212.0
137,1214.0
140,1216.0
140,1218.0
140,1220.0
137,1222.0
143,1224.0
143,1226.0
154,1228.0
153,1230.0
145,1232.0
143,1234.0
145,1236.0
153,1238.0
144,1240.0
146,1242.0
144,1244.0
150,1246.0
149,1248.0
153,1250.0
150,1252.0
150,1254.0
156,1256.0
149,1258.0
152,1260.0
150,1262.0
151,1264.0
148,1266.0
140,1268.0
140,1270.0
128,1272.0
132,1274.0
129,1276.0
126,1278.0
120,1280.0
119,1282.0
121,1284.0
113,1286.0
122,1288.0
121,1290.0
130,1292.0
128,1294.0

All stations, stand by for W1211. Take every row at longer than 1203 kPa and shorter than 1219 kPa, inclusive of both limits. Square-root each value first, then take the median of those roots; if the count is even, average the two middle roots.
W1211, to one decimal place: 12.0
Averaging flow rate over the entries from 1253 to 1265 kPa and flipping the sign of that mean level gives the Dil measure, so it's -151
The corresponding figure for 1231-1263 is -149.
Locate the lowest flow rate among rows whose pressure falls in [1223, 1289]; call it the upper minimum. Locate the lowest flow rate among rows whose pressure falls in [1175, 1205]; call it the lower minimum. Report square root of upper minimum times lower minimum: 130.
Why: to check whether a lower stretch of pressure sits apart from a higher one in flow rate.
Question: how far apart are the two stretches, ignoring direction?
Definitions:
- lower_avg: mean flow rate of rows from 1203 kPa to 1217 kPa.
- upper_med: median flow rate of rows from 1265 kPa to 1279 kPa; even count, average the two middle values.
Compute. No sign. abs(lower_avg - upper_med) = 13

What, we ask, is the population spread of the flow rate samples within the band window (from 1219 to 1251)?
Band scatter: 4.9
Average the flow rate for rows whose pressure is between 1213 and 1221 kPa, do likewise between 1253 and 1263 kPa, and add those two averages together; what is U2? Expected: 291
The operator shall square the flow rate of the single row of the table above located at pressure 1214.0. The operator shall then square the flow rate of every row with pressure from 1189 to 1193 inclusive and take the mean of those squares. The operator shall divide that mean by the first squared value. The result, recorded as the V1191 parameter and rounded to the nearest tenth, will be 1.3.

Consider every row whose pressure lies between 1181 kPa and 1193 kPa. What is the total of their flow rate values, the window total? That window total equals 951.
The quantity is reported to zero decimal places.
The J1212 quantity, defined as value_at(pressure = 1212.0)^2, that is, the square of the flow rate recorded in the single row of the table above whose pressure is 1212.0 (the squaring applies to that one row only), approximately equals 20736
